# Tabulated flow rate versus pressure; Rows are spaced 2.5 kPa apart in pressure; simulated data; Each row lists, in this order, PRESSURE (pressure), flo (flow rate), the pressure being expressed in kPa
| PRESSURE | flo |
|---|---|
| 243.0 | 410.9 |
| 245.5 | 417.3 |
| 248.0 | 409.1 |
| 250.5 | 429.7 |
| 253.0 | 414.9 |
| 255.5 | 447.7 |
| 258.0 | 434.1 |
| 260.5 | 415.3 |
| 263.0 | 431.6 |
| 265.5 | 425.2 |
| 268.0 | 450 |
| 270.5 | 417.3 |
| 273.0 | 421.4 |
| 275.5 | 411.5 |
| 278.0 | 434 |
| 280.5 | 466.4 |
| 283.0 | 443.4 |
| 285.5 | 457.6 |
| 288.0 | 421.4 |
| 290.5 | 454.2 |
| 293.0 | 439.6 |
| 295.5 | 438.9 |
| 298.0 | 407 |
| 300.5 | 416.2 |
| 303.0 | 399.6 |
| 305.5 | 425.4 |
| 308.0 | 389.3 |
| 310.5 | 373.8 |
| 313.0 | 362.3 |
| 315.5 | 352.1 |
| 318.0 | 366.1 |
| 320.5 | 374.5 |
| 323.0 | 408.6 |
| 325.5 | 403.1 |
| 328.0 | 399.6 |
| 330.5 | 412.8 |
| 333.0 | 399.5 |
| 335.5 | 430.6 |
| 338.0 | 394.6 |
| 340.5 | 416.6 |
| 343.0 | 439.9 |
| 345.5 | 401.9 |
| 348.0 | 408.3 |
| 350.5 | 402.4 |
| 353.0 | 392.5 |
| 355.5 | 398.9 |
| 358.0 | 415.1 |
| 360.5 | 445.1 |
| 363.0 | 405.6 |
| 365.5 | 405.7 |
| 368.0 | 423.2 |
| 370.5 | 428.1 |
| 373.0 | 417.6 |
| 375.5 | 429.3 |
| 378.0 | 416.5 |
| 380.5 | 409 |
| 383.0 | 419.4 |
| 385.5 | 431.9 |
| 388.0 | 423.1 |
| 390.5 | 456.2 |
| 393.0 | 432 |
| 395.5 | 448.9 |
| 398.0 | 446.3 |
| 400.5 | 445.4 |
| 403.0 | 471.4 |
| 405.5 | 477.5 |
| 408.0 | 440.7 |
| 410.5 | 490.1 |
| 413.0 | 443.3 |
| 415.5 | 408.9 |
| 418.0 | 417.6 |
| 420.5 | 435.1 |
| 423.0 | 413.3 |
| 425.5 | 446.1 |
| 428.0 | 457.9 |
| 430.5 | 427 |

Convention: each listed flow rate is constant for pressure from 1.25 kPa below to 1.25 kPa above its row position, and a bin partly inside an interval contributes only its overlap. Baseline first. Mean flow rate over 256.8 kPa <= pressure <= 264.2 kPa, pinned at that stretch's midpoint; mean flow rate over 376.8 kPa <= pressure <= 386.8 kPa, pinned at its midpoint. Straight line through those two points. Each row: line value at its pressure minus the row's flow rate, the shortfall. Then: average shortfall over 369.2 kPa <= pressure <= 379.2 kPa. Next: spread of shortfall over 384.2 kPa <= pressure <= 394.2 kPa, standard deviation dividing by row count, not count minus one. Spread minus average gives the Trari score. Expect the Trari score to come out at 16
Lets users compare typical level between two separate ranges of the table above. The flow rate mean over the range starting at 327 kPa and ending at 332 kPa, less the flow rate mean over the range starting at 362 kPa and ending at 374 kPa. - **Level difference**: -10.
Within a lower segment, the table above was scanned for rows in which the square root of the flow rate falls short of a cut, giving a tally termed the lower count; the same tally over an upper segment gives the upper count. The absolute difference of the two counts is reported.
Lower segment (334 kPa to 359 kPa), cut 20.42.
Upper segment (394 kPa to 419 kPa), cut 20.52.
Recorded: 6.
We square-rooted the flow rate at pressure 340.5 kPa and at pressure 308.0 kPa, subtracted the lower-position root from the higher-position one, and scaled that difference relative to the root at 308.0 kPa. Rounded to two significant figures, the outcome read 0.034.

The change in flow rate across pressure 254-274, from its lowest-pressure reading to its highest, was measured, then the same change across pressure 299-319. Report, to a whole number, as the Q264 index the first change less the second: 24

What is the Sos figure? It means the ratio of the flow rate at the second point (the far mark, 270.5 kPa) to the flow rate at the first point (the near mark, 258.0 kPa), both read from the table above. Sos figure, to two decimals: 0.96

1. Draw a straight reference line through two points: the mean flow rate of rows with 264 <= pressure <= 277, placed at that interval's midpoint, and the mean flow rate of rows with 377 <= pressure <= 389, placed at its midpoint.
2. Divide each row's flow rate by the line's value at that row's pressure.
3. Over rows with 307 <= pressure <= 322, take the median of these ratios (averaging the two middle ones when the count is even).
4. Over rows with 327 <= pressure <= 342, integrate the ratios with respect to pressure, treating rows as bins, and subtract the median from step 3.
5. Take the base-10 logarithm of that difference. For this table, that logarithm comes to 1.14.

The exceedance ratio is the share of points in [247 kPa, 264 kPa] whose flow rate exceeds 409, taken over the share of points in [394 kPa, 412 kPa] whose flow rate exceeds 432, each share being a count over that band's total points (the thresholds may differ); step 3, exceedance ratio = 1.0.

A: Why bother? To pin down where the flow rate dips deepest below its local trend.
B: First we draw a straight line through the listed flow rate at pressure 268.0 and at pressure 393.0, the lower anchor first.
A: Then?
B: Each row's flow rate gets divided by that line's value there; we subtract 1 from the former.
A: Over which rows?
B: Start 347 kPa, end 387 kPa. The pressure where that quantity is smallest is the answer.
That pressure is 353.0 kPa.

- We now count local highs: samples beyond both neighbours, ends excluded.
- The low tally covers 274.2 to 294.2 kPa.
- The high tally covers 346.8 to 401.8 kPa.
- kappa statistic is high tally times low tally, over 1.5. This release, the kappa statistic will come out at 12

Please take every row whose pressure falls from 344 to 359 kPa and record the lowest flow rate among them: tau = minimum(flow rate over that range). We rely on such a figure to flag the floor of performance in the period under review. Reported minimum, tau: 392.5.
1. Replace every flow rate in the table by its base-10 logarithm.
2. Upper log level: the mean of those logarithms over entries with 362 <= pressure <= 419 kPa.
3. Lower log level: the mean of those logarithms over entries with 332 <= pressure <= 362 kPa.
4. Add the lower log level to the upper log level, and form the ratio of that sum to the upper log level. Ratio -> 1.991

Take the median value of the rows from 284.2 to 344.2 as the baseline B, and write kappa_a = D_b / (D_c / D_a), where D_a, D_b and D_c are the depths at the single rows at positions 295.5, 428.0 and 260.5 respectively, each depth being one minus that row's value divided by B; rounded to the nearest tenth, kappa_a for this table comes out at -0.5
